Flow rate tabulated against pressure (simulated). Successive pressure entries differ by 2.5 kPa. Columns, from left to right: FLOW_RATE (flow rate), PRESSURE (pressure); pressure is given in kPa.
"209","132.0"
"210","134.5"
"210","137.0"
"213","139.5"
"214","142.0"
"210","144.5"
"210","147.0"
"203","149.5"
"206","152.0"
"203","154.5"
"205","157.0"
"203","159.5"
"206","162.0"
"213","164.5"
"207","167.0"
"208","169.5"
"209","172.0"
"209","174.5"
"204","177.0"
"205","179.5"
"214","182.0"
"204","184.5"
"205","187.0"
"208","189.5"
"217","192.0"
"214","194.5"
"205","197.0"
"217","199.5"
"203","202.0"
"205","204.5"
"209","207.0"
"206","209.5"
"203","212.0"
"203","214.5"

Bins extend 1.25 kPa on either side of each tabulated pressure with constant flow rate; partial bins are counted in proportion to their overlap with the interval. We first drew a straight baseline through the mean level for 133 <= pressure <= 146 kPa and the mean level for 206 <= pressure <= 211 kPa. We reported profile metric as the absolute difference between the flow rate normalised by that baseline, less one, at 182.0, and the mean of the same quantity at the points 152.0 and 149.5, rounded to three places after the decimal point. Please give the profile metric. 0.054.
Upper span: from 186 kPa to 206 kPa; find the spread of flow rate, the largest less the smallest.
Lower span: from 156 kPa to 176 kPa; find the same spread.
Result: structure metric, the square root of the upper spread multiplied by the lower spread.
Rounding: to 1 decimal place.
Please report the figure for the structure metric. 11.8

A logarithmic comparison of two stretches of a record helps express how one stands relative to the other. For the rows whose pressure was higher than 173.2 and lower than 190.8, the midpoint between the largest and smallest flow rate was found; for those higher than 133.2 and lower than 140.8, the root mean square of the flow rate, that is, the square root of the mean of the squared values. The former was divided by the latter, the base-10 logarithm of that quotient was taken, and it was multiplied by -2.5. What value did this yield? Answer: 0.010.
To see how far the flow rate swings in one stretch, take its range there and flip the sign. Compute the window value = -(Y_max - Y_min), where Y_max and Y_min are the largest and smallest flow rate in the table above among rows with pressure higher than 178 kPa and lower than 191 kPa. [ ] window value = -10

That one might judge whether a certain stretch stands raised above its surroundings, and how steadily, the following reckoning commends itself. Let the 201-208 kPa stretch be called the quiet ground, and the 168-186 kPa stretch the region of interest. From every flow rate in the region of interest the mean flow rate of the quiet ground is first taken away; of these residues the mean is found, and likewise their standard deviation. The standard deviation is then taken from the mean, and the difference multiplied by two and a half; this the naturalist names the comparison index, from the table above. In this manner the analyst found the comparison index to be -4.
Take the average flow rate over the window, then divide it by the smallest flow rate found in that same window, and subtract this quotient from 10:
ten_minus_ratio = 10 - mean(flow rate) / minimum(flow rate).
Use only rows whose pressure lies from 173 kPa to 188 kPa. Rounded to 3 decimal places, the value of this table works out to 8.986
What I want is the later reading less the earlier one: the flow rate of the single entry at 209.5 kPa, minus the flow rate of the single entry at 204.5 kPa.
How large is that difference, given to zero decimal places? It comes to 1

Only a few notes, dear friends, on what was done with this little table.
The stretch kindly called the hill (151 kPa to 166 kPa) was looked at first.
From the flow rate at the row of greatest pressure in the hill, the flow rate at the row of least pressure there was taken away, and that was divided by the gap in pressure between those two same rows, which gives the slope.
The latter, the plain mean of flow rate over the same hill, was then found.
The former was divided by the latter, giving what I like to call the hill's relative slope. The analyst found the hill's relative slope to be 0.0027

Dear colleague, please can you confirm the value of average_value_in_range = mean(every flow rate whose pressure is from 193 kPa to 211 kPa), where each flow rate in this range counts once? 208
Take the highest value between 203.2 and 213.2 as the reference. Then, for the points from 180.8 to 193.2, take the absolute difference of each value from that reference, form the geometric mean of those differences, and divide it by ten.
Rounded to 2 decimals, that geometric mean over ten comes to 0.38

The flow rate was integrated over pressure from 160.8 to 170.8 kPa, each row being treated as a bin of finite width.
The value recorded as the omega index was 2085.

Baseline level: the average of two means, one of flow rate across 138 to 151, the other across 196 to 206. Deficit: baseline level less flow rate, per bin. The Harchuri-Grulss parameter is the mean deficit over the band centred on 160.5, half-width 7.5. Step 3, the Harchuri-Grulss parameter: 2.6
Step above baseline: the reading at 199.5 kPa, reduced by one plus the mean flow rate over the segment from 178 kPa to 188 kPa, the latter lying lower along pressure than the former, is 9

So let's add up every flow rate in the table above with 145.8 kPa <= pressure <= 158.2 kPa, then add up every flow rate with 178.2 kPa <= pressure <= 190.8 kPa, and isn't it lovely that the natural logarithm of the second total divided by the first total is 0.009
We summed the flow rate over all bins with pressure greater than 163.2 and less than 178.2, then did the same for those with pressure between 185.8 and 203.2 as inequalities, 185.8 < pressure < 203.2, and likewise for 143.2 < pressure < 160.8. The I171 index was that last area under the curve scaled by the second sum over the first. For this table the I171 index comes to 1692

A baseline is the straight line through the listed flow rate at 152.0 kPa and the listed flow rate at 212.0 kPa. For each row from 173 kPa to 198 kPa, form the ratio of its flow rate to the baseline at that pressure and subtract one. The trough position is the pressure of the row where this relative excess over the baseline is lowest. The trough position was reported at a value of 177.0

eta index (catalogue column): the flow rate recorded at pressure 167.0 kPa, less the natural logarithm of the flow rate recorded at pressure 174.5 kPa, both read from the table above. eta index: 202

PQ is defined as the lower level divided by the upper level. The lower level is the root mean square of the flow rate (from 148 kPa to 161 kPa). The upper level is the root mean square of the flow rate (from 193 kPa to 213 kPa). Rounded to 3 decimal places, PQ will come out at 0.982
